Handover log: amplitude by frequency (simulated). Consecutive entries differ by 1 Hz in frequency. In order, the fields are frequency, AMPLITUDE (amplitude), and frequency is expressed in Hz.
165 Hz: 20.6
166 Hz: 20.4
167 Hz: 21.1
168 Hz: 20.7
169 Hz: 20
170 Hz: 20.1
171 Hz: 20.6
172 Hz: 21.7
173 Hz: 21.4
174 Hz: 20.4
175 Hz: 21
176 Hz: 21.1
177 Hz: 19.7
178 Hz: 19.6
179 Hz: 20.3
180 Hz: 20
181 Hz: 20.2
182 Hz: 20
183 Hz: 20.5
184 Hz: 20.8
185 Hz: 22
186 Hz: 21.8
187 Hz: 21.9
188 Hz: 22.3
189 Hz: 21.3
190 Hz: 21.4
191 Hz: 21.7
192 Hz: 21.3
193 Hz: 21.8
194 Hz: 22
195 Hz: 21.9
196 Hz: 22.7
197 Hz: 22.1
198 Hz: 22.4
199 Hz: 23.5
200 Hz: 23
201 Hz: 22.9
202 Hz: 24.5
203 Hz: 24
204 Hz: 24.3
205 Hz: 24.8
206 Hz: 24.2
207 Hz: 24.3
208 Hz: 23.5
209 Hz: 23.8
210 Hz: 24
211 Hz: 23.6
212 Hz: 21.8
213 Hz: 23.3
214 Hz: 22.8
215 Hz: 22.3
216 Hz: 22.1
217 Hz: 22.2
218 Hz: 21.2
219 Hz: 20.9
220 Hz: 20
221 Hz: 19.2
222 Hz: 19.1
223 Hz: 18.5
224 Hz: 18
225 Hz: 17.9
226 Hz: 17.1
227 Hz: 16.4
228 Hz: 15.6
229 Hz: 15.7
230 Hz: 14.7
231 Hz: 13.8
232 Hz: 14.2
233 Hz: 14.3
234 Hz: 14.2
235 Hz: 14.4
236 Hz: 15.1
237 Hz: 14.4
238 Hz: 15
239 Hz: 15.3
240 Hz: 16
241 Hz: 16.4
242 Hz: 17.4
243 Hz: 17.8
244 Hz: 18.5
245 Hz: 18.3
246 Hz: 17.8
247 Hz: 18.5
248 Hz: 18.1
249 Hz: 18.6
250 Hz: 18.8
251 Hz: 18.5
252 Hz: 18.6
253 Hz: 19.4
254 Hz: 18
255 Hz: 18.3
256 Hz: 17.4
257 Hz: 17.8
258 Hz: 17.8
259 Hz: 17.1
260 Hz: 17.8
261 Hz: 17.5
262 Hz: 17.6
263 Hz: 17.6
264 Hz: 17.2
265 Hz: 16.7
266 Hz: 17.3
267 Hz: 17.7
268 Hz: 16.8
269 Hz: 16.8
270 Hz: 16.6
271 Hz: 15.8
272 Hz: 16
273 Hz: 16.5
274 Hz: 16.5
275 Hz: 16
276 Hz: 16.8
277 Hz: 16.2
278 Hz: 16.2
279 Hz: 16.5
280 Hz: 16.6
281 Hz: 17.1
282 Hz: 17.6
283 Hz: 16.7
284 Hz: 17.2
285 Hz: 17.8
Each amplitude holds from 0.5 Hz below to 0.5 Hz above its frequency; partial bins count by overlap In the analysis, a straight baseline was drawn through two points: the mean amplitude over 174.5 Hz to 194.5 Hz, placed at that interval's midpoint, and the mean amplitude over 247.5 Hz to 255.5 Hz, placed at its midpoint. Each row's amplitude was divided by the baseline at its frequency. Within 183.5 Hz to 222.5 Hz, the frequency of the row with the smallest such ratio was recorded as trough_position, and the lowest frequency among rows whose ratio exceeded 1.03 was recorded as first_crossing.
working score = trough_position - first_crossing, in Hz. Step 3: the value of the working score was 37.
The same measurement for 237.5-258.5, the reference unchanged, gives -15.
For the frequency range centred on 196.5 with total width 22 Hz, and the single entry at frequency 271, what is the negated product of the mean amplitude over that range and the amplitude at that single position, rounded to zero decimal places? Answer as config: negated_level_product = -359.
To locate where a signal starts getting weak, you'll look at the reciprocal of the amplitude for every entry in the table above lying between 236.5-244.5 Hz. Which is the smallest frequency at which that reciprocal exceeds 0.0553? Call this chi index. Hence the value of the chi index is 237 Hz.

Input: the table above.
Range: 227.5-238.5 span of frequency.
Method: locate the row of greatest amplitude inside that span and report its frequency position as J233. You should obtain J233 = 229 Hz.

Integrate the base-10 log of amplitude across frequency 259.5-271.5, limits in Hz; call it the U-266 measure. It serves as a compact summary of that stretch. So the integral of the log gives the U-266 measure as 15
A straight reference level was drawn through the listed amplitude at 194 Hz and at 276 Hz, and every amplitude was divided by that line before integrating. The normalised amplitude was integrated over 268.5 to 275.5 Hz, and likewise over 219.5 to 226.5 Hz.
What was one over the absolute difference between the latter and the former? 3.8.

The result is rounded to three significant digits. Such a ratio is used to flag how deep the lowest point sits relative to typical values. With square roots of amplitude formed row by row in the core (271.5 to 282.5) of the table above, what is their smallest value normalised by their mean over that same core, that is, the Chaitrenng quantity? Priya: 0.983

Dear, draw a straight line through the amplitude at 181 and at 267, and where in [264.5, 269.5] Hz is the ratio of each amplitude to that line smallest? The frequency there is 265 Hz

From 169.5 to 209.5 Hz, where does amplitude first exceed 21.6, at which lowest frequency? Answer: 172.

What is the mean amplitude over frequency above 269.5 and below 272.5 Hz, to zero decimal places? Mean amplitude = 16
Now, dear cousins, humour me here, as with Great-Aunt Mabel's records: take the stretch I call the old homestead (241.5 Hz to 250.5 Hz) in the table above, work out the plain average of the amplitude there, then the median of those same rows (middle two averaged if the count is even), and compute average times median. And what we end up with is 333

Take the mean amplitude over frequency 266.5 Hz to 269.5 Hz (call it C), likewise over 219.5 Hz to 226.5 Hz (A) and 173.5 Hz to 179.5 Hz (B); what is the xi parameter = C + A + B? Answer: 56.0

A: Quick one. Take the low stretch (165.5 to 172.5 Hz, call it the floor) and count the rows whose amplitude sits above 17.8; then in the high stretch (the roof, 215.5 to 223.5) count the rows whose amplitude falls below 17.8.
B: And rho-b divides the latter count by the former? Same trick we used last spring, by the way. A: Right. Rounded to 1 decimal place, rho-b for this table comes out 0.0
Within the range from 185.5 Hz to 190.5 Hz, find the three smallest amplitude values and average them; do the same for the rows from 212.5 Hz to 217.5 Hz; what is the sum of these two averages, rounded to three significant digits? 43.7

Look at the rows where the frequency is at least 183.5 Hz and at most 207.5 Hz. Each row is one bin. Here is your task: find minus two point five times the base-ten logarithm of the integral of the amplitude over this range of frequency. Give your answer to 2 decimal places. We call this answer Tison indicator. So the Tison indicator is -6.84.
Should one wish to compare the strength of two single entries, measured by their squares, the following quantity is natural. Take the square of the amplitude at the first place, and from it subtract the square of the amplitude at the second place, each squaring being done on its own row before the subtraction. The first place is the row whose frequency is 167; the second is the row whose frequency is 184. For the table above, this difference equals 13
